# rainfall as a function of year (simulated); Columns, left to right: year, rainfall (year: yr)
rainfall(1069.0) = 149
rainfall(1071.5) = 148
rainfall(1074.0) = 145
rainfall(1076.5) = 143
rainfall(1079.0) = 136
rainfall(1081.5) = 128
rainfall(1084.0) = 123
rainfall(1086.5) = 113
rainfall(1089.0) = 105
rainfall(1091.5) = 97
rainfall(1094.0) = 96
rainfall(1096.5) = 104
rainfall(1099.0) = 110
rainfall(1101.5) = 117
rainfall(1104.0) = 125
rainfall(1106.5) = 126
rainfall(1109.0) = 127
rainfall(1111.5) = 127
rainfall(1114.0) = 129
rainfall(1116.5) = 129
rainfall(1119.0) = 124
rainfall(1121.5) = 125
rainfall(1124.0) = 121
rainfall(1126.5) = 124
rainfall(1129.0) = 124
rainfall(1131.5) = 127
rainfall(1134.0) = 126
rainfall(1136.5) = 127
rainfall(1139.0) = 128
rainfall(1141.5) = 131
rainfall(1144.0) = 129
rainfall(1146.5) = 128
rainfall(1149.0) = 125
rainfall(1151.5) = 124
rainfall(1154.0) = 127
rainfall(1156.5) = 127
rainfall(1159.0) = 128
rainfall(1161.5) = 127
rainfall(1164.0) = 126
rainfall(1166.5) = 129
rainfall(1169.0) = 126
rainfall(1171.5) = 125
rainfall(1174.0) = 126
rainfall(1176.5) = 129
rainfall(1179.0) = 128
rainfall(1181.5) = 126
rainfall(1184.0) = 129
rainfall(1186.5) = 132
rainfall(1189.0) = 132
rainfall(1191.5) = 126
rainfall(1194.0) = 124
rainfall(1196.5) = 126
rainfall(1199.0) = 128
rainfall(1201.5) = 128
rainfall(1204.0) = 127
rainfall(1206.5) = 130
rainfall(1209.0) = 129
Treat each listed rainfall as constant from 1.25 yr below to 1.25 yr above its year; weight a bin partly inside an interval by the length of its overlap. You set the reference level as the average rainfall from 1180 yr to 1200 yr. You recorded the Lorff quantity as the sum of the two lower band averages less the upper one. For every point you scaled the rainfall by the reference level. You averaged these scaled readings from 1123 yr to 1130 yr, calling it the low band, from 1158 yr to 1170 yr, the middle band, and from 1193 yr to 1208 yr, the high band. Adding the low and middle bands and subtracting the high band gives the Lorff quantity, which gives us 0.962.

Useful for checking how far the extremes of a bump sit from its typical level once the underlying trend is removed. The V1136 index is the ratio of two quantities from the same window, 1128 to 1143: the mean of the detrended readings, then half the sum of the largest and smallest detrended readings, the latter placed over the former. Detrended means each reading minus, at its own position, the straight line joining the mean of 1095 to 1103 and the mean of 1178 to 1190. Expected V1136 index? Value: 1.04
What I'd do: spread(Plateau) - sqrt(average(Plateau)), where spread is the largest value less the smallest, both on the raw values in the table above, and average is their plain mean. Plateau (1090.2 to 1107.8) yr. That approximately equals 19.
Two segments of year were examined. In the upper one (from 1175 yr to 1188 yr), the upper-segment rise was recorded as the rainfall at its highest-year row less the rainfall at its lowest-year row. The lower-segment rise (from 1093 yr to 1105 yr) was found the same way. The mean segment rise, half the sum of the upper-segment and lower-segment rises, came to 16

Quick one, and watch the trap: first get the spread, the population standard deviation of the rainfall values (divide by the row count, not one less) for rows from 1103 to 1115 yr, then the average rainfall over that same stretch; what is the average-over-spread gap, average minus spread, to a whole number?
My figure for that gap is 125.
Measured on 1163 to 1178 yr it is 125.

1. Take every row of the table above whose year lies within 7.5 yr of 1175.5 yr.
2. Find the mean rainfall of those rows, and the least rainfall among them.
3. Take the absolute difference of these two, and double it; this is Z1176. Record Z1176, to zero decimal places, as 3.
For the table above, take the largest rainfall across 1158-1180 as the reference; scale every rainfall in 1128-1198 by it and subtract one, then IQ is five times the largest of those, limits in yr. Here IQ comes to 0.12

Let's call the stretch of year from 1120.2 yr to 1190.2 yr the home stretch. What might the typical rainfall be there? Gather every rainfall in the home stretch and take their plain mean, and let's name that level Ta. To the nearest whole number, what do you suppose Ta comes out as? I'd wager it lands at 127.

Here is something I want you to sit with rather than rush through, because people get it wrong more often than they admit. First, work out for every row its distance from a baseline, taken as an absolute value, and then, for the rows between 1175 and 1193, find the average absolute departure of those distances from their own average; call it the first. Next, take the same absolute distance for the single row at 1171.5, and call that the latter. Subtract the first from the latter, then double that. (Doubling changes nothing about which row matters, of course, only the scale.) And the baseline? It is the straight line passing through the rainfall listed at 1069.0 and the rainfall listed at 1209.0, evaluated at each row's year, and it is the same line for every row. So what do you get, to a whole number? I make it 15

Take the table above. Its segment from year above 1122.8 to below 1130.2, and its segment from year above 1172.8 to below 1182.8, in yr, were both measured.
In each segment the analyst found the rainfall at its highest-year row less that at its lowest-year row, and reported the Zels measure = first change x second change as 0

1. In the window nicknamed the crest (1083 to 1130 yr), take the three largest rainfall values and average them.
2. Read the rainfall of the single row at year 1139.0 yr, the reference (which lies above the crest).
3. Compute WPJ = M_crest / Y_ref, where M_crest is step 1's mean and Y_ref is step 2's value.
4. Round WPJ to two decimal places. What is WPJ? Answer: 1.00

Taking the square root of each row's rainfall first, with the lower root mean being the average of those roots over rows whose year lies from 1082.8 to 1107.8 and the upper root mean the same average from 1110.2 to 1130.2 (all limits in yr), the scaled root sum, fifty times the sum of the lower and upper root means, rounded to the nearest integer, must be 1087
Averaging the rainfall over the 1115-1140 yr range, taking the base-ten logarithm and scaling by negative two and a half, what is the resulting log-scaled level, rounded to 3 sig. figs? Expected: -5.25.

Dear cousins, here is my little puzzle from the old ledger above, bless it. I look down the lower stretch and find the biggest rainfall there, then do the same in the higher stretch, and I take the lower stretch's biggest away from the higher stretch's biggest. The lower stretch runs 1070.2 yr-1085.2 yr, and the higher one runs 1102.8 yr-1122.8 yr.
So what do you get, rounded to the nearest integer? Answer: -19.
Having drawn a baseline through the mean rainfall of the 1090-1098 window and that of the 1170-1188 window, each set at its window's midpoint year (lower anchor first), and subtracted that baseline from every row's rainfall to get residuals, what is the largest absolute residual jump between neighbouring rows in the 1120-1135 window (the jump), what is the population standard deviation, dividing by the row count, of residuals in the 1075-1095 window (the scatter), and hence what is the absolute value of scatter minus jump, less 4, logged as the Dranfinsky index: 10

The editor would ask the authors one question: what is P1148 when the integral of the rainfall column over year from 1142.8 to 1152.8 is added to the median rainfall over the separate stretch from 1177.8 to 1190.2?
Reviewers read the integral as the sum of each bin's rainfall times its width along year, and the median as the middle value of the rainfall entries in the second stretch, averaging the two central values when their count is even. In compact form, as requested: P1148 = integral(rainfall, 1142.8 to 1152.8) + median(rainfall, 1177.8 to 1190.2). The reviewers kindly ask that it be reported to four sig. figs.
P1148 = 1394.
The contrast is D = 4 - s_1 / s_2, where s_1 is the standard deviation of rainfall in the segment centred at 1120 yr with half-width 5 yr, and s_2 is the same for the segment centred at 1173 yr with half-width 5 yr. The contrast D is 2.1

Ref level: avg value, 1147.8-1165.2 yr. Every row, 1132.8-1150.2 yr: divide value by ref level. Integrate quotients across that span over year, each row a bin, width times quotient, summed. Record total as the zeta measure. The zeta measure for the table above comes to 18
